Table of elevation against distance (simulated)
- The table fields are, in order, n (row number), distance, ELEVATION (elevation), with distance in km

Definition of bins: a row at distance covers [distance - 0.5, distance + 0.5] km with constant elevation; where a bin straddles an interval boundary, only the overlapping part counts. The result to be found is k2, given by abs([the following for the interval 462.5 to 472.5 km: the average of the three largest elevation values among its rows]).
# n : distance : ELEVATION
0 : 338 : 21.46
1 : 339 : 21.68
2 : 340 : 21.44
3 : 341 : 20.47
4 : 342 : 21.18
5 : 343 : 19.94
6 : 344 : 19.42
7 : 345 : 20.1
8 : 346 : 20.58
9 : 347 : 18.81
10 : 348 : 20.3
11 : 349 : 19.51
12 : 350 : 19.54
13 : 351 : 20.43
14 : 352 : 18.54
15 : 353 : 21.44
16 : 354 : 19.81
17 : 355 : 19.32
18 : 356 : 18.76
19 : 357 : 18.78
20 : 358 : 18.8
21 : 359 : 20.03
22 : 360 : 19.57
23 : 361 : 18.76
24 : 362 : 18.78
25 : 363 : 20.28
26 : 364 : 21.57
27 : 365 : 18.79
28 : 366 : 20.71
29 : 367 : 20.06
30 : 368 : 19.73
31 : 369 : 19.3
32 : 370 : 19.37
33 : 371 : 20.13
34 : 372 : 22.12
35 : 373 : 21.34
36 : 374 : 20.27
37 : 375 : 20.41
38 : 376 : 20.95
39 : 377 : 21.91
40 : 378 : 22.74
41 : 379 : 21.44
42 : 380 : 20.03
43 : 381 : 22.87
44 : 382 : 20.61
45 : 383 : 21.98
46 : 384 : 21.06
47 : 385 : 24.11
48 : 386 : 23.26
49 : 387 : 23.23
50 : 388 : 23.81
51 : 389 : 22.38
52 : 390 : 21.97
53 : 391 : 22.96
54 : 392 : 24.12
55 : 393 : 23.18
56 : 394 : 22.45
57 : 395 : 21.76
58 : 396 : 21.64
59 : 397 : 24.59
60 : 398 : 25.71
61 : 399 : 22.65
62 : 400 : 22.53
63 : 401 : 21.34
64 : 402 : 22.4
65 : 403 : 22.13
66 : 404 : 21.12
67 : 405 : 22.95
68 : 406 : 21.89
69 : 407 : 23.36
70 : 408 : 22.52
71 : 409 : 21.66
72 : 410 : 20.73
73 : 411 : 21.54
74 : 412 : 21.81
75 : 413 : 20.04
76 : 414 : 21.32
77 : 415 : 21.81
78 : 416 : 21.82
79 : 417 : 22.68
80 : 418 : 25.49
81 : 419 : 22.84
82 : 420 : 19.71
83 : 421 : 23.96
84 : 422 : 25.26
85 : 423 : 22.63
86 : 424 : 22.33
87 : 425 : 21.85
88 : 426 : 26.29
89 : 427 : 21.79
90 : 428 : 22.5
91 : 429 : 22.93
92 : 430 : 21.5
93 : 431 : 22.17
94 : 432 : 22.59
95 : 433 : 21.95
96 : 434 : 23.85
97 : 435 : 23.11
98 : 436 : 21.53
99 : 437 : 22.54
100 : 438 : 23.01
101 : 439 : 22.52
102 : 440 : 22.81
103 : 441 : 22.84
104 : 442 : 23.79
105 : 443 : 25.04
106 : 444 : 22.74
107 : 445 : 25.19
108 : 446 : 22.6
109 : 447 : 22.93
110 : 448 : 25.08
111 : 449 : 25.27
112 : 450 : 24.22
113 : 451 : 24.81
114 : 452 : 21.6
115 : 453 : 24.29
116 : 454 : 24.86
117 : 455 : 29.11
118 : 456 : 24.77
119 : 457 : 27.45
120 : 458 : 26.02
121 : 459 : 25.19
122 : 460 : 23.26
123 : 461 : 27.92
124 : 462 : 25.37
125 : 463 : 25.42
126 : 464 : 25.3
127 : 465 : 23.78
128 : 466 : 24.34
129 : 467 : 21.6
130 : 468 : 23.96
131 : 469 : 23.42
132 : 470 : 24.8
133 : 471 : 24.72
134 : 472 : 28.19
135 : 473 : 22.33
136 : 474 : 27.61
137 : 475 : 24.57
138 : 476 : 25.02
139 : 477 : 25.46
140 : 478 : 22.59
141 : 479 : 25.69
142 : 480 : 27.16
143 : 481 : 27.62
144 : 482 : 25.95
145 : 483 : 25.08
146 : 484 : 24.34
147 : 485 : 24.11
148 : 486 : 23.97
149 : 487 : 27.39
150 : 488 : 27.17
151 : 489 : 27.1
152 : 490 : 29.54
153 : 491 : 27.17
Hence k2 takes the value 26.3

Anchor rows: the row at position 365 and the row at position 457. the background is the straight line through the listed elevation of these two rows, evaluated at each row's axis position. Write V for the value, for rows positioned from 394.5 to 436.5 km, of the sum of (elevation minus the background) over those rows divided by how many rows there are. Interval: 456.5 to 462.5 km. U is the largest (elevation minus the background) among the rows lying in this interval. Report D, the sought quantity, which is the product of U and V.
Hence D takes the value 0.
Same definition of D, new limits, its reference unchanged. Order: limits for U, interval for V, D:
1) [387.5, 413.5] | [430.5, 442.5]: -11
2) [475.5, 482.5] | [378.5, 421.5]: -1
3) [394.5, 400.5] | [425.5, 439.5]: -9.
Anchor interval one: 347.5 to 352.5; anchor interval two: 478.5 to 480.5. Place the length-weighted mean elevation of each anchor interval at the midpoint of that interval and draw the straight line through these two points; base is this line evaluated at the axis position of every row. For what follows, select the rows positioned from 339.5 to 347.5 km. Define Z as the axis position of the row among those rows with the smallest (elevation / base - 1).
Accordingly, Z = 347 km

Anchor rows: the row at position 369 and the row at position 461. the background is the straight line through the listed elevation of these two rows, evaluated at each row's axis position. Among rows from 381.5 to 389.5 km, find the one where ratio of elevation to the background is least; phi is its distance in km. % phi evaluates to 382 km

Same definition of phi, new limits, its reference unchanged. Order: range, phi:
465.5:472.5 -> 467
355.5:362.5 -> 362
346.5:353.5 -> 352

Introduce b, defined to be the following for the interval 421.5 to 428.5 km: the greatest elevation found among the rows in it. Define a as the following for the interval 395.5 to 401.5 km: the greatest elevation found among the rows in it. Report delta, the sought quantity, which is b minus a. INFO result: 0.6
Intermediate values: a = 25.71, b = 26.29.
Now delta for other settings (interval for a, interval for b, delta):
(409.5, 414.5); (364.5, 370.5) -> -1.1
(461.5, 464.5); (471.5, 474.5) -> 2.8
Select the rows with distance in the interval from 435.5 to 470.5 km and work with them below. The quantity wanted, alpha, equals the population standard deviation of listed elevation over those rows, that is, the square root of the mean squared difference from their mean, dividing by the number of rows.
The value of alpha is 1.7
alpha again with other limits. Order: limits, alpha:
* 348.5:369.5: 0.9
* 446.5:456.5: 1.8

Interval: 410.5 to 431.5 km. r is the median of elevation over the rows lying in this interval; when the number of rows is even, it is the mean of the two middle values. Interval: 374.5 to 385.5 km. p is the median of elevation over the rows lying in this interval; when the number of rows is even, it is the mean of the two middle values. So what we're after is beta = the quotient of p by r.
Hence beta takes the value 0.97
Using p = 21.4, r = 22.2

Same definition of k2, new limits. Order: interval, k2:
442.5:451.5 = 25.2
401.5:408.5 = 22.9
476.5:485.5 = 26.9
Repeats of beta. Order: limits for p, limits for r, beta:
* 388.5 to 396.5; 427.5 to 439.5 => 0.99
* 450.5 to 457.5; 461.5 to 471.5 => 1.01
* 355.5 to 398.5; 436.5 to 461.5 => 0.88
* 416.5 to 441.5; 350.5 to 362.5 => 1.19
